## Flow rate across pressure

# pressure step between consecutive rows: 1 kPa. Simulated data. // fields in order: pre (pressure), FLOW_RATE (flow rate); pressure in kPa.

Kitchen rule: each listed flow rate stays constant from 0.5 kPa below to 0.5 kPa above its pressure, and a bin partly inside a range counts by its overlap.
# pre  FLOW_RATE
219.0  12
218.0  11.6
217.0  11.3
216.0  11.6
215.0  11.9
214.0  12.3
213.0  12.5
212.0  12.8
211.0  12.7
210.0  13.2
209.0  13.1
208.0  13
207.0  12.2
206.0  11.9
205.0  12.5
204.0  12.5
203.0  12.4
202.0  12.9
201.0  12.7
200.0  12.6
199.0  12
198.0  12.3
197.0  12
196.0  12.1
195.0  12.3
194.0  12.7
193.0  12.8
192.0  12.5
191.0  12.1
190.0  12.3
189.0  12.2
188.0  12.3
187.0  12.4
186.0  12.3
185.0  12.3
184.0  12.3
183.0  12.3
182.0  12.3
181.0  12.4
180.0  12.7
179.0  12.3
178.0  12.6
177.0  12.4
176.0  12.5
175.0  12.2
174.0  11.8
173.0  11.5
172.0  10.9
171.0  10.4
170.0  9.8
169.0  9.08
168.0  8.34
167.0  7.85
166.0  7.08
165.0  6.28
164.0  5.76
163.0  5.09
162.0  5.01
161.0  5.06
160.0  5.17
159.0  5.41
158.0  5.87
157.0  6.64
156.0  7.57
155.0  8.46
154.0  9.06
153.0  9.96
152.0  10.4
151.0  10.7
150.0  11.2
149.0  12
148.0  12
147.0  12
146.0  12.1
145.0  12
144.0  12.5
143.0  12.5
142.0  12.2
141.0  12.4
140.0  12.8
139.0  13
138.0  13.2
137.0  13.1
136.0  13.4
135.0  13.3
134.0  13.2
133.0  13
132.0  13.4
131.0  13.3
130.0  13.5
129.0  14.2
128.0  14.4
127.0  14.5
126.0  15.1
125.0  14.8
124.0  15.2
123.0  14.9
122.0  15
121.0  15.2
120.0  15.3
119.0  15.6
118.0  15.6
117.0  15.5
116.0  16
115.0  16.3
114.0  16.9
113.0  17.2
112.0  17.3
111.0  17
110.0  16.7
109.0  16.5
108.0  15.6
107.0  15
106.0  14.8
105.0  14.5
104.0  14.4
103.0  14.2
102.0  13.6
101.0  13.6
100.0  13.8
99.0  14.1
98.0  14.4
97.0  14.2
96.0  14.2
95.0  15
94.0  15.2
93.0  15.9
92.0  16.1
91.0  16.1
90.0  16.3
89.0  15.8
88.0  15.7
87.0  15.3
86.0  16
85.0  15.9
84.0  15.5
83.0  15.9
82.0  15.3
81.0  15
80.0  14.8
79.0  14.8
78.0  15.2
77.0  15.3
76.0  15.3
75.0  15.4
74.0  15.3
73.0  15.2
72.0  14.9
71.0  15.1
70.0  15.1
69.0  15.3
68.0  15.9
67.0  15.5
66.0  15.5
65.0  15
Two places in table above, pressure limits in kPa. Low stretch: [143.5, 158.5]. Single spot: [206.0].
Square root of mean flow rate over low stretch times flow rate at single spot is 11.0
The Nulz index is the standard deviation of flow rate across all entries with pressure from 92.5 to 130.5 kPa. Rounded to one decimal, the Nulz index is 1.0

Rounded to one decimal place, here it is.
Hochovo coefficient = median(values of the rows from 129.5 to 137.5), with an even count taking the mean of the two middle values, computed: 13.3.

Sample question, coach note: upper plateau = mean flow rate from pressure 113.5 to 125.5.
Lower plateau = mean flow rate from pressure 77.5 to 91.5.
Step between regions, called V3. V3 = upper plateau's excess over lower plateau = 0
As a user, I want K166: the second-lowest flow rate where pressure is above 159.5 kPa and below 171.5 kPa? 5.06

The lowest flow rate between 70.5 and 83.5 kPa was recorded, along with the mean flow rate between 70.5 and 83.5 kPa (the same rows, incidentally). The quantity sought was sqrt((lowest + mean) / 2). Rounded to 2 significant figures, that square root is 3.9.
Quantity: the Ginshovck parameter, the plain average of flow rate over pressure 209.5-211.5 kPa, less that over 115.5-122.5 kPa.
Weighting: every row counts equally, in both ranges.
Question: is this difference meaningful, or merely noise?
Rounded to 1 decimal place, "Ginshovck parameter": -2.5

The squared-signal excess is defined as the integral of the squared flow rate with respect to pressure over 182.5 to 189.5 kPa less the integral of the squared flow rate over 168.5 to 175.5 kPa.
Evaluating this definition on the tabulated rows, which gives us 233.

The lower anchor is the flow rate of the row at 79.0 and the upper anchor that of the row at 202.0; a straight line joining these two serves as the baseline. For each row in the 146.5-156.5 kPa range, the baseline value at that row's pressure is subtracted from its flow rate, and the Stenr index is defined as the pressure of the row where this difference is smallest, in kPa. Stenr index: 156.0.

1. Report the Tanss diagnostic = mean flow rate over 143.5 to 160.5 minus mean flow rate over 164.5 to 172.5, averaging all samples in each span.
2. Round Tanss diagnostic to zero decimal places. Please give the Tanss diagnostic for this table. 1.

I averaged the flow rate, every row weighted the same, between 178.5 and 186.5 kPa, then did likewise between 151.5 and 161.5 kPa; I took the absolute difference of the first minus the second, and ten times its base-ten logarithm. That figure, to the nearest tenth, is 7.0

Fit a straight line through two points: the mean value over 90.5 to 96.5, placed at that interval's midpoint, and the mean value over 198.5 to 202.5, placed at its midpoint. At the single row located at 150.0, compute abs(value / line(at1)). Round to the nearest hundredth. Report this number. 0.81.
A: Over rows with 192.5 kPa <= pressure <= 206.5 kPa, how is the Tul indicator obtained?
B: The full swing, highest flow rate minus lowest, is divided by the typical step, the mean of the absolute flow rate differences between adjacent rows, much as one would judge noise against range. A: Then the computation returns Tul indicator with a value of 3.7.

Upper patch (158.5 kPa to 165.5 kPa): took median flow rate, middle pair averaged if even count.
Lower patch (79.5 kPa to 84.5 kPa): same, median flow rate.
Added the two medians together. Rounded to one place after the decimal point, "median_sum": 20.5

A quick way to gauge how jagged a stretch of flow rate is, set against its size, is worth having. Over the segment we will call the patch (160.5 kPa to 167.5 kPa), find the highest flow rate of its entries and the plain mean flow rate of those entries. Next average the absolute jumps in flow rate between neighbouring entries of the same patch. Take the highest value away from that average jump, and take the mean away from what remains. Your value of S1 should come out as -13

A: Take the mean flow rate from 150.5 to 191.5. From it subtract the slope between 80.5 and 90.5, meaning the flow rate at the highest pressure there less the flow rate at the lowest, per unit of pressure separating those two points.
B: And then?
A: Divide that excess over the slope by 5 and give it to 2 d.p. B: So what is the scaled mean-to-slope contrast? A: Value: 1.94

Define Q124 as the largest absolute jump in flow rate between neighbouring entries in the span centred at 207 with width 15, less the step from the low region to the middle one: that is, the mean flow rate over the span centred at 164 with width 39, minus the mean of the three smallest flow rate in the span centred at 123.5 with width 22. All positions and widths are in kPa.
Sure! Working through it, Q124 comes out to 4.3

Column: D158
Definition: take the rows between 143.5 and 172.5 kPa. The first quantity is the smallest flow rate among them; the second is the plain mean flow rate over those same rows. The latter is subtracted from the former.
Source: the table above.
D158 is -3.7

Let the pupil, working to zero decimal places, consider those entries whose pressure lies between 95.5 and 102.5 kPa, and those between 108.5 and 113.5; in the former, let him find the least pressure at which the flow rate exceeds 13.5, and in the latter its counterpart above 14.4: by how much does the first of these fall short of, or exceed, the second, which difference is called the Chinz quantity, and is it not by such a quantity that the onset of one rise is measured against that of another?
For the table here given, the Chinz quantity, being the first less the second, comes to -13 kPa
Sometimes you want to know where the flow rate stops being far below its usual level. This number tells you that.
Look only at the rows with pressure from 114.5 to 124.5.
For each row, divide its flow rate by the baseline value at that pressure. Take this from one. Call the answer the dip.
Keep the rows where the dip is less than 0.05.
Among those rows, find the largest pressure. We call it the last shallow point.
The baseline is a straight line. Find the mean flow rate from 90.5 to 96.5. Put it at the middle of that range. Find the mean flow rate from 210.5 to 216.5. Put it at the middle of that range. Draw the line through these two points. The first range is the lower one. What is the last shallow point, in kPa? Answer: 124.0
